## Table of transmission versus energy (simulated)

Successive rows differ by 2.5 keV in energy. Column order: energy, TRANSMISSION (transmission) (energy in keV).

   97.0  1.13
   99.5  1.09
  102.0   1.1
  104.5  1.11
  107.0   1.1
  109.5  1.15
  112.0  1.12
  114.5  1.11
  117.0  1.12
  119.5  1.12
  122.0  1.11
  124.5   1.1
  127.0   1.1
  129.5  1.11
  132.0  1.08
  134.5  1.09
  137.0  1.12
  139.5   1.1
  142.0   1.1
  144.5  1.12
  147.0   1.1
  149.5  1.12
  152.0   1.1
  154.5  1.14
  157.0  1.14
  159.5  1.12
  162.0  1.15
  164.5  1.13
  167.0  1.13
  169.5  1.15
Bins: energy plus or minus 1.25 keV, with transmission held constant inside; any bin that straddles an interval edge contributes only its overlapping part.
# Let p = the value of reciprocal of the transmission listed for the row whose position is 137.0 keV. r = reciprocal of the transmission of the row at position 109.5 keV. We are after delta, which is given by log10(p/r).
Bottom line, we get 0.011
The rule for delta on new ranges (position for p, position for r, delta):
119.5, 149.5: 0.000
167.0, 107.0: -0.012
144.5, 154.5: 0.008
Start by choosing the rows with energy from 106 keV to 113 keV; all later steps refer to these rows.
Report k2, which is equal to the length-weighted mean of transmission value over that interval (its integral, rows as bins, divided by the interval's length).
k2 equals 1.12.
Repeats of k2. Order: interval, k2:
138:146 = 1.11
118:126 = 1.11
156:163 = 1.14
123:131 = 1.10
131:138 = 1.10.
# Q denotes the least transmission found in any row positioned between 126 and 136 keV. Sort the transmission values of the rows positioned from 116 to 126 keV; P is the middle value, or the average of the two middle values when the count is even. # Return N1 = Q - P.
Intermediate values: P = 1.115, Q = 1.08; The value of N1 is -0.035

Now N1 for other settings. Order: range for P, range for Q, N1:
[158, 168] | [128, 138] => -0.050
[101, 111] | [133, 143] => -0.015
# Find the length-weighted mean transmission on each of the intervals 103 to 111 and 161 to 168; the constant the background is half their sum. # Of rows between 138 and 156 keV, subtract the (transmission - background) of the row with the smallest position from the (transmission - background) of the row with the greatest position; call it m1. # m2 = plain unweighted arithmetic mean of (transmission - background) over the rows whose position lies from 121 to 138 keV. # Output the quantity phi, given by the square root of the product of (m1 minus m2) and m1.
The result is 0.052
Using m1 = 0.04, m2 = -0.026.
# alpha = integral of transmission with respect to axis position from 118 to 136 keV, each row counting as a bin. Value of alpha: 19.8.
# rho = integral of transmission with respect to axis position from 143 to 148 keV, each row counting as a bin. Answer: 5.55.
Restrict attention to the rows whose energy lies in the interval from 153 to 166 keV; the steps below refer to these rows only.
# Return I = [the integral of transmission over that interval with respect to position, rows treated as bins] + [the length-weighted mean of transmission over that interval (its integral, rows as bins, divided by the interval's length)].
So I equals 15.9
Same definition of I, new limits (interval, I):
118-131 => 15.5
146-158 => 14.6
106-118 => 14.6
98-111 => 15.5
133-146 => 15.5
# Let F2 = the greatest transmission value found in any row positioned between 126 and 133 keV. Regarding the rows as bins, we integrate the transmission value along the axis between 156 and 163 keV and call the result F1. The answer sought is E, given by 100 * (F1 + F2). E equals 906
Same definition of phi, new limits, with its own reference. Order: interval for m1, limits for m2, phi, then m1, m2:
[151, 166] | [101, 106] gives 0.040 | 0.03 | -0.023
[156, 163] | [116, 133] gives 0.018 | 0.01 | -0.022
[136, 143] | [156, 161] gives 0.021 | -0.02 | 0.002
